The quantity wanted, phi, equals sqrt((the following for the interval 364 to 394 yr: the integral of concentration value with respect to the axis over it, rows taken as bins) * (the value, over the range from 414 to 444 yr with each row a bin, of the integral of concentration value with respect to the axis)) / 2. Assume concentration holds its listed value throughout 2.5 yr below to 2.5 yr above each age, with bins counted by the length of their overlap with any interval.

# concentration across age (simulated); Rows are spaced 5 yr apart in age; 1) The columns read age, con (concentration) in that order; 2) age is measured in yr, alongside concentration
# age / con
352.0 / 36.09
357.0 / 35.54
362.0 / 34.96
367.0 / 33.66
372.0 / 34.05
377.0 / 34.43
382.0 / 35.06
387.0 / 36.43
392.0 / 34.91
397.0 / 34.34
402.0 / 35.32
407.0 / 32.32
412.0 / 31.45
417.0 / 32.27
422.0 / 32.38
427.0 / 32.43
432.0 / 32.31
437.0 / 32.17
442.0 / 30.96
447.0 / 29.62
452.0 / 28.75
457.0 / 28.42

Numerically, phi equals 501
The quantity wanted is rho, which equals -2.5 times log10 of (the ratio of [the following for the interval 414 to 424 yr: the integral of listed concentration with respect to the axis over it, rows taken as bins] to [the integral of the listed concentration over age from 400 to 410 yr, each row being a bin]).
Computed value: 0.04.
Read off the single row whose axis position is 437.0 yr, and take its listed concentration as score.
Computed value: 32.17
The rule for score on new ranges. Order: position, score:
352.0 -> 36.09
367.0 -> 33.66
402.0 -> 35.32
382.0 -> 35.06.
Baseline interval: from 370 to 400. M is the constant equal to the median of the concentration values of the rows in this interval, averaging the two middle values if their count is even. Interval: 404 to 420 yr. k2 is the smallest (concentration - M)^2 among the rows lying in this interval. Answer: 5.5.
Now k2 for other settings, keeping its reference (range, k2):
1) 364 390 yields 0.1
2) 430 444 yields 5.6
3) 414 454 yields 5.0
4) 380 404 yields 0.1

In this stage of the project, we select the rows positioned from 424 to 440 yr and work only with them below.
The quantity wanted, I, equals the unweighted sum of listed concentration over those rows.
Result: 97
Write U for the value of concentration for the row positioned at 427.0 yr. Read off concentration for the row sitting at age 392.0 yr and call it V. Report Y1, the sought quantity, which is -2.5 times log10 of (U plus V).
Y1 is -4.57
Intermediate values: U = 32.43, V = 34.91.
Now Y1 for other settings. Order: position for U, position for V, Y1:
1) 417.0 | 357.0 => -4.58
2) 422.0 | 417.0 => -4.53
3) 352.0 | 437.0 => -4.59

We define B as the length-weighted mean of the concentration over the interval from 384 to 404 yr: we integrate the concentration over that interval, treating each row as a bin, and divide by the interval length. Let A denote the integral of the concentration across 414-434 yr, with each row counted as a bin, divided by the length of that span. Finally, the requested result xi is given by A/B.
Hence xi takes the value 0.92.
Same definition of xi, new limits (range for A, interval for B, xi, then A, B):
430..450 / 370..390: 0.89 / 31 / 35.0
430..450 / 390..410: 0.91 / 31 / 34.1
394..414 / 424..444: 1.05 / 33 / 32.0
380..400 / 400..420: 1.07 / 35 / 32.8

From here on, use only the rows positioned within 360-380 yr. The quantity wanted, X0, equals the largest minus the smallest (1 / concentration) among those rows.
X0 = 0.0011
